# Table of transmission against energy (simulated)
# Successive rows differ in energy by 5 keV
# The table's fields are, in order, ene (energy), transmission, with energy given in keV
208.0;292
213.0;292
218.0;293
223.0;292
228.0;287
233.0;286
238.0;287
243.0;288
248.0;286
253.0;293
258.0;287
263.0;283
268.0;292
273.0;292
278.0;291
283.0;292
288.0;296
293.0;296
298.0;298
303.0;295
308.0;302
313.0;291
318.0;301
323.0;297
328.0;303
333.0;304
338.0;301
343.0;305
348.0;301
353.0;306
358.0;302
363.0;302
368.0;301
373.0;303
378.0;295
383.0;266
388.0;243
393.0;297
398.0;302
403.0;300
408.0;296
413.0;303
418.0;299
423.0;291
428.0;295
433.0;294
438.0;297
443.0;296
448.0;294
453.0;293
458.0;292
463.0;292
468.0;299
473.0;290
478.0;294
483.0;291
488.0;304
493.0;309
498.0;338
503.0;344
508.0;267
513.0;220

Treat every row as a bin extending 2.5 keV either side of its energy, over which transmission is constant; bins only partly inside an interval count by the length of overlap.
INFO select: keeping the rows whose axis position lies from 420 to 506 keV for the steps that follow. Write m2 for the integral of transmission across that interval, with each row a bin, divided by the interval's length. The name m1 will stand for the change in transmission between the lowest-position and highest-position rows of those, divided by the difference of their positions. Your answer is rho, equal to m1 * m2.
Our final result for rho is 199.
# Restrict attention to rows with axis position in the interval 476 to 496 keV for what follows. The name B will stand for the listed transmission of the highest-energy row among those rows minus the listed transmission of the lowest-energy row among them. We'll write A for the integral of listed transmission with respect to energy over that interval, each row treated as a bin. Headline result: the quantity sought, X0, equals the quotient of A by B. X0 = 401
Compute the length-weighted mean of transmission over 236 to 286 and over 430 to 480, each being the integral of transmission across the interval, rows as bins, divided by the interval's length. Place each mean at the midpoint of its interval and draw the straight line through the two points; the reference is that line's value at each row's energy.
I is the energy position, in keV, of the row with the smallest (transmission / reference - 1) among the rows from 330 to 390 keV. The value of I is 388.0 keV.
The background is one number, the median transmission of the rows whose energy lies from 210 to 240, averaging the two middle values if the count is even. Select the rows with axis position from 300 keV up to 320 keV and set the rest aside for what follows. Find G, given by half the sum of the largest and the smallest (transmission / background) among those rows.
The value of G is 1.02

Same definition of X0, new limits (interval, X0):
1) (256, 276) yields 1154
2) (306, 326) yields -1191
